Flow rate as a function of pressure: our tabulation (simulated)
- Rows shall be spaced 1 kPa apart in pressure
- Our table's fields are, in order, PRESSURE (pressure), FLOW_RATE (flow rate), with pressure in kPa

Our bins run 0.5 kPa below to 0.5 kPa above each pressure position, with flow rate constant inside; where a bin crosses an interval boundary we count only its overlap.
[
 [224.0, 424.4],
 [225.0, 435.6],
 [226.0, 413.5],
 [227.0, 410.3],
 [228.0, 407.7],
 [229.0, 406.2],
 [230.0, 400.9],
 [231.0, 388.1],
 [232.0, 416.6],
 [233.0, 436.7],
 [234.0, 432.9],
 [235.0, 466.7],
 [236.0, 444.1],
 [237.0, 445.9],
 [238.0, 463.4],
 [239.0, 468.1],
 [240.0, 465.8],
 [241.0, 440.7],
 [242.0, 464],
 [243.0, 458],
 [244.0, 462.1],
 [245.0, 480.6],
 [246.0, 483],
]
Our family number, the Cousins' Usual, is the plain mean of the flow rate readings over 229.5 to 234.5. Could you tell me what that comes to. 415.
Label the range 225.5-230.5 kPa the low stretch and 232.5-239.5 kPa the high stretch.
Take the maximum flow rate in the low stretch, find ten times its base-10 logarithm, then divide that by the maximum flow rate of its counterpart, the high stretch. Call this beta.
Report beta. 0.0559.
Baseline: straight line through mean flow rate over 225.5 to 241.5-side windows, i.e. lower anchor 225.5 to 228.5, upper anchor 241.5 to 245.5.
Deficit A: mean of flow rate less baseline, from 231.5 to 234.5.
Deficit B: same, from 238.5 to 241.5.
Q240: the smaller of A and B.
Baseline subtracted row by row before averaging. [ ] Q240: -2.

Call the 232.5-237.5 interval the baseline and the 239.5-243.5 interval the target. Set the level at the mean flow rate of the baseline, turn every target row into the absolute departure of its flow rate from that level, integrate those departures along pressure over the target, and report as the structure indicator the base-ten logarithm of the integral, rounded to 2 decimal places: 1.75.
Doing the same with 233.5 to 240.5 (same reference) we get 1.99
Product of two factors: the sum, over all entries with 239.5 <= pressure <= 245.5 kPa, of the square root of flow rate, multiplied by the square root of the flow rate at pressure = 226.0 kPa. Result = 2622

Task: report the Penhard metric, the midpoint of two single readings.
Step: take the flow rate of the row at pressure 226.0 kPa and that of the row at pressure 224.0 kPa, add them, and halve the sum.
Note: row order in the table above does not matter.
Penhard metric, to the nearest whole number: 419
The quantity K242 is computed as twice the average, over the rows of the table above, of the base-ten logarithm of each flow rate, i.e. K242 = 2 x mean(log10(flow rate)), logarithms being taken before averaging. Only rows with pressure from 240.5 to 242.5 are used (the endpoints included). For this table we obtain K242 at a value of 5.31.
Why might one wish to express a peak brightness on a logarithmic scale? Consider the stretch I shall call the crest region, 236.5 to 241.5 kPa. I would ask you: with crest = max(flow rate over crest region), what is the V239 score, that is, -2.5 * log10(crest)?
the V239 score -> -6.68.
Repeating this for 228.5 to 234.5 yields -6.60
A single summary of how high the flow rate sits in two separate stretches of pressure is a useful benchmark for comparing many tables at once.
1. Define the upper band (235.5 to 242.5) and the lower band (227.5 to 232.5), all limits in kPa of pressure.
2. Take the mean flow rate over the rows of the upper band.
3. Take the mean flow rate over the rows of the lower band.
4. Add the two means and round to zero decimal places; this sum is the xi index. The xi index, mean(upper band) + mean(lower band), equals 860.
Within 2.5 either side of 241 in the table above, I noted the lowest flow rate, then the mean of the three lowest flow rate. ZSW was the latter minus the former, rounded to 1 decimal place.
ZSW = 13.5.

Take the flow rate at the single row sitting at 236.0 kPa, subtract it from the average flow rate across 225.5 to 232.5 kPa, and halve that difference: -19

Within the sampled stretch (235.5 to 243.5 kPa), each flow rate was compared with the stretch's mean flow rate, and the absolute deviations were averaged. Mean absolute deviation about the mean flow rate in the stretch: 9.5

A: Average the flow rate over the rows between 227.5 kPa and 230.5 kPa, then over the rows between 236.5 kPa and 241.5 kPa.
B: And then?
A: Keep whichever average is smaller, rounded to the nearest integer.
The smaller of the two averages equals 405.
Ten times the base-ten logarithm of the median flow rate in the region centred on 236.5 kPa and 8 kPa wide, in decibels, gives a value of 26.6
